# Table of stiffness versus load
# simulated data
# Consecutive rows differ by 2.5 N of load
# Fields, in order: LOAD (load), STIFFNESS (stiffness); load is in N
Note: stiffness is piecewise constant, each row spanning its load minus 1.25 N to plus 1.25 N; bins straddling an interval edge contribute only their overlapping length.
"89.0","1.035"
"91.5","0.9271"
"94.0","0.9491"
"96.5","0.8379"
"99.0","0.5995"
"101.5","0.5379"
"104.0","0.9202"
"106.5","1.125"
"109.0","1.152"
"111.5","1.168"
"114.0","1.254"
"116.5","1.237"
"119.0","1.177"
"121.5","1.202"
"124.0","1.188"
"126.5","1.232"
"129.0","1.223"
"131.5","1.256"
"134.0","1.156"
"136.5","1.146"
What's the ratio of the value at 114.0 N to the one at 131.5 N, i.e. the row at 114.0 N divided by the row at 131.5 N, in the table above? 1.0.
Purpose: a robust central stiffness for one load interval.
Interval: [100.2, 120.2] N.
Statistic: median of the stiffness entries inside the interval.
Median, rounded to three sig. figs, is 1.16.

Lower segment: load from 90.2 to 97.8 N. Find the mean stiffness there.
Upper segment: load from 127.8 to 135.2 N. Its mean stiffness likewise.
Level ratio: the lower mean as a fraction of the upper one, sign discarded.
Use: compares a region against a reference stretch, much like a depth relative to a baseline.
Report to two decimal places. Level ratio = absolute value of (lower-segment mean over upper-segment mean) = 0.75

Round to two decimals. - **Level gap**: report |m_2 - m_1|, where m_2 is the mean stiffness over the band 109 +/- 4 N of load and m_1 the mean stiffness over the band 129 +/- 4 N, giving 0.09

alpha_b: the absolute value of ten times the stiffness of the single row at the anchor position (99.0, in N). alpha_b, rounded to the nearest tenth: 6.0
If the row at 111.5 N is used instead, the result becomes 11.7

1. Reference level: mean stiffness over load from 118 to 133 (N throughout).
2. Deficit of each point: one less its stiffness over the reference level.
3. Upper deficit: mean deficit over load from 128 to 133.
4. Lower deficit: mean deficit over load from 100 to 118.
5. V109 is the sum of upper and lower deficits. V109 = 0.11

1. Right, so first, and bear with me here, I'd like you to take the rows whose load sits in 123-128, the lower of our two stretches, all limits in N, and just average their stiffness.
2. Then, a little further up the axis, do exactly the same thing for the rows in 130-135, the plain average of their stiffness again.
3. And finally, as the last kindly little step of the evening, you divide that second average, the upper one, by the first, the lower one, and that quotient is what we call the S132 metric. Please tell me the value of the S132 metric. 1.00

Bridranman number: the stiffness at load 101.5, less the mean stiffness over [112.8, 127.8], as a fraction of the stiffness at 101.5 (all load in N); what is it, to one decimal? -1.3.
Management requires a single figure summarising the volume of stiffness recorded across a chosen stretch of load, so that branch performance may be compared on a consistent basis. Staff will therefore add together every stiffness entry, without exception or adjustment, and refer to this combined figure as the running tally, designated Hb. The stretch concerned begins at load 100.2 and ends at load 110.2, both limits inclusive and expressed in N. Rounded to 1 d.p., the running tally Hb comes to 3.7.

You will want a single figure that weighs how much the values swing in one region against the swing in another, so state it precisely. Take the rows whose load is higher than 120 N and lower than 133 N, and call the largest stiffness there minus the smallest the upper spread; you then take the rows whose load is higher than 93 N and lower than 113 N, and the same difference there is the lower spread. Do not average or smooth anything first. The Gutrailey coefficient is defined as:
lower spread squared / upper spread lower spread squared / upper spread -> 6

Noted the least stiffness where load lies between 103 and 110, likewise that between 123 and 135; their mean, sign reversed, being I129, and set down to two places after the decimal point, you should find -1.04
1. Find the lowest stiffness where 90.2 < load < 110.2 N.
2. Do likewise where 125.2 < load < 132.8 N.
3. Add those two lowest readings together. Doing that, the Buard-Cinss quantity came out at 1.76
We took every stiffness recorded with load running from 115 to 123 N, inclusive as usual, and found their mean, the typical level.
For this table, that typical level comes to 1.21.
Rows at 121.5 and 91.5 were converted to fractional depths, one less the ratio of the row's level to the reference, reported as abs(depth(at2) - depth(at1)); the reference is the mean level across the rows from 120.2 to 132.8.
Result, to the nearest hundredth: 0.23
